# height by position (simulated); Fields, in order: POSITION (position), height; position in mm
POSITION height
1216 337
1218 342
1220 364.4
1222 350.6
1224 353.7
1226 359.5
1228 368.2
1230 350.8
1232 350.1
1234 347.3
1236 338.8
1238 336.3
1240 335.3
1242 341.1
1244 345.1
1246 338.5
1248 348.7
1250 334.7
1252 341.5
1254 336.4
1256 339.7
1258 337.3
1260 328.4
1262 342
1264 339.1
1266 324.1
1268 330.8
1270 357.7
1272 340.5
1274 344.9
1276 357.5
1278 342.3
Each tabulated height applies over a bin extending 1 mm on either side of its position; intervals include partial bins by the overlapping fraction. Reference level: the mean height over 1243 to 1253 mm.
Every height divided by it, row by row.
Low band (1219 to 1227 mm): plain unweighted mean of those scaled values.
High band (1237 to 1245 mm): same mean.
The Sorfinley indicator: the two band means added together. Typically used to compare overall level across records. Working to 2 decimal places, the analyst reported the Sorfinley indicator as 2.04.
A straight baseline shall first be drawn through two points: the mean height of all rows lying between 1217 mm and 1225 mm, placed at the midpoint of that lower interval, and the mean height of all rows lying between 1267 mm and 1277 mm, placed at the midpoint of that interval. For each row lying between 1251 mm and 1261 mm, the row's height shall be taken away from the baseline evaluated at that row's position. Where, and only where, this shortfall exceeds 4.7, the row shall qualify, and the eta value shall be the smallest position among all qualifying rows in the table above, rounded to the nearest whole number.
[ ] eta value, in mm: 1252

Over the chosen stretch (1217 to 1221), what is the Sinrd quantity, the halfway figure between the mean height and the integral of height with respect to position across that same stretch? 883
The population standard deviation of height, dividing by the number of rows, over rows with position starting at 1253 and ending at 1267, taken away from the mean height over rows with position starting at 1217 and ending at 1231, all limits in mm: 350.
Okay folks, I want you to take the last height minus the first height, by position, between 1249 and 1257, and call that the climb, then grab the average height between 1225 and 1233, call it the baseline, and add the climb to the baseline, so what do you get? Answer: 362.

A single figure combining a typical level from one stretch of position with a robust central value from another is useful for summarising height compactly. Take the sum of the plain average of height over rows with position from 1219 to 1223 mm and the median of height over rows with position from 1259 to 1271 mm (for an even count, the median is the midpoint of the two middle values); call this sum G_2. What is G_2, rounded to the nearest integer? 692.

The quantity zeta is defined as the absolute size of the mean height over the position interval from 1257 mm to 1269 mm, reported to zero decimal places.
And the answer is 334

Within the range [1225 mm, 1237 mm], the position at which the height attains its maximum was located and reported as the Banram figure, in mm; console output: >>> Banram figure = 1228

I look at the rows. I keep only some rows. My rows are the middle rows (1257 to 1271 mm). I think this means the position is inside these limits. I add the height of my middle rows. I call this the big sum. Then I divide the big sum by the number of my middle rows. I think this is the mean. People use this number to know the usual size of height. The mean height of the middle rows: 337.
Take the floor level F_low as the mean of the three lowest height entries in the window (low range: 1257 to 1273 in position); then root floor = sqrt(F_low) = 18.1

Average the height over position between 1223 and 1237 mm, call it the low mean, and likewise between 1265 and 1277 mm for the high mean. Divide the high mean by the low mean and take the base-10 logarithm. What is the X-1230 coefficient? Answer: -0.013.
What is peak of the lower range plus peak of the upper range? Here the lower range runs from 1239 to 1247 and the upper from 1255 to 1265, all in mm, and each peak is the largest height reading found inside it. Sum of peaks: 687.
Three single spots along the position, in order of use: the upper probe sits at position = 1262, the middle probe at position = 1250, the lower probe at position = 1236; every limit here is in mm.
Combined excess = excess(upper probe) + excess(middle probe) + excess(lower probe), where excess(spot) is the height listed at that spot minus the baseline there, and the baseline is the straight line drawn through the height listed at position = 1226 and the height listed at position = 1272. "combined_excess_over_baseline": -34.1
